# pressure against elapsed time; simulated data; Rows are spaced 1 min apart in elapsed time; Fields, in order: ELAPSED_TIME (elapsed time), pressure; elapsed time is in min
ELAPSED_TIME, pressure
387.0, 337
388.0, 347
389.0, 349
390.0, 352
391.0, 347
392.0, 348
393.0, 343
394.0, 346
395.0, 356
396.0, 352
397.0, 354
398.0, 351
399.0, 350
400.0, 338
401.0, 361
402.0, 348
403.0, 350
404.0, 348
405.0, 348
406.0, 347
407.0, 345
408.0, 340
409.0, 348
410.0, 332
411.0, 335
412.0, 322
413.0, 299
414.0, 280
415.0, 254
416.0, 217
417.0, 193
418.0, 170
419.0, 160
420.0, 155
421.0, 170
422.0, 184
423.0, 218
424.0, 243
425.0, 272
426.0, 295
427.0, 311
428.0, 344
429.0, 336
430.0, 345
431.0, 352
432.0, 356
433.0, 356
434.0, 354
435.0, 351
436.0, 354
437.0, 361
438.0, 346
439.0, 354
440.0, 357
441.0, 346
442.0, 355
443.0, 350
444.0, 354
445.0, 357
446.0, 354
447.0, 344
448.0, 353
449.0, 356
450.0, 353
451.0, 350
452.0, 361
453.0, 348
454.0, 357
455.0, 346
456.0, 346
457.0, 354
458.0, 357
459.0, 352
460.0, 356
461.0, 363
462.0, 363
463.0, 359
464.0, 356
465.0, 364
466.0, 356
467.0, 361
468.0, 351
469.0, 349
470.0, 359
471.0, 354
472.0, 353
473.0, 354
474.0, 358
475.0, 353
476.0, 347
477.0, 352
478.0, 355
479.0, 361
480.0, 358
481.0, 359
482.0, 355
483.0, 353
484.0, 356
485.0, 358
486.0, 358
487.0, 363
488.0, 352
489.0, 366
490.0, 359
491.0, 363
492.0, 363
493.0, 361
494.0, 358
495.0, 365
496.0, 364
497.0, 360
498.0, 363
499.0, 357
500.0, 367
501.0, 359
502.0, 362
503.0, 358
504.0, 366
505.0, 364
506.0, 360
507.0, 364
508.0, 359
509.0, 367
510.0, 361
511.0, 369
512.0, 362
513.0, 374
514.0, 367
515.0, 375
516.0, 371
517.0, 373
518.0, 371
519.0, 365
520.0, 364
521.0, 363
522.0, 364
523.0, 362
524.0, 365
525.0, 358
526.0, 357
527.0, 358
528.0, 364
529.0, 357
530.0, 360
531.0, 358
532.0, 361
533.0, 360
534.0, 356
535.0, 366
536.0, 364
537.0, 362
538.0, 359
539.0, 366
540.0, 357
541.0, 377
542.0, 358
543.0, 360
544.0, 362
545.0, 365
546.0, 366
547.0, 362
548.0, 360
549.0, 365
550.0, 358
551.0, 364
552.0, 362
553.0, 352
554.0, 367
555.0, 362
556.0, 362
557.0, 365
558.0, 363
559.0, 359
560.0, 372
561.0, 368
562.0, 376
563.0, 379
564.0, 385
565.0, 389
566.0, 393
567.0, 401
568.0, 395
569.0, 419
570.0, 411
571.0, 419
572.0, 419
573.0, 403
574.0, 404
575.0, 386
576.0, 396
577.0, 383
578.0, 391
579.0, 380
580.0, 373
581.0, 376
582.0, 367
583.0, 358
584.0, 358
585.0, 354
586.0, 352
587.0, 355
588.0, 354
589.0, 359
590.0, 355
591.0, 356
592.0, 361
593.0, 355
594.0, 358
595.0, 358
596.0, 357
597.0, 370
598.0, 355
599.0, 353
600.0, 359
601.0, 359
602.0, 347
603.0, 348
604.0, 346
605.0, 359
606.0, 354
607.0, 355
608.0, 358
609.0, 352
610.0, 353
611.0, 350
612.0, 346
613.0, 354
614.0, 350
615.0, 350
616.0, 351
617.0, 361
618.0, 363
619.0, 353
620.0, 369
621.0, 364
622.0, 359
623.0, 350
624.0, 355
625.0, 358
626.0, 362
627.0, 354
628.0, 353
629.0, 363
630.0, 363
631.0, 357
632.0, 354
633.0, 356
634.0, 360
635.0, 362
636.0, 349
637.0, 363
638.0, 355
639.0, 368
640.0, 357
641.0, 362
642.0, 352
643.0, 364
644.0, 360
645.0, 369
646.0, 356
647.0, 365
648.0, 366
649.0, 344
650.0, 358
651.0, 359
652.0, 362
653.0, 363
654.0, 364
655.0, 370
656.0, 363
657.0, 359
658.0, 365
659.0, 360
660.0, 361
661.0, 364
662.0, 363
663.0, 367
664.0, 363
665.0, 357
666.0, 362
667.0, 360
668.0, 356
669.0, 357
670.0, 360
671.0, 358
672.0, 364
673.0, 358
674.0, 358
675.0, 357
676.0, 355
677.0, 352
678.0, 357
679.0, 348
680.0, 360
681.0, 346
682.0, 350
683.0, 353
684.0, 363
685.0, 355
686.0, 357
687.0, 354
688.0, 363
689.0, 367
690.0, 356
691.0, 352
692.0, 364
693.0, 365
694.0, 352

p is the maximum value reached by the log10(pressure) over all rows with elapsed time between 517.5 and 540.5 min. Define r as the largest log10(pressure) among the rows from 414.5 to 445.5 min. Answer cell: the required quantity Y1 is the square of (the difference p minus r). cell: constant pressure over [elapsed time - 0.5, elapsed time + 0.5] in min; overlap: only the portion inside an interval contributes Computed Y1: 0.0001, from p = 2.57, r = 2.56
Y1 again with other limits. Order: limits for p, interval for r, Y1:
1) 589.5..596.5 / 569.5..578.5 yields 0.0042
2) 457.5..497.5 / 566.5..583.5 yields 0.0034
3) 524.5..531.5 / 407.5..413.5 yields 0.0004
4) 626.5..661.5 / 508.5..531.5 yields 0.0000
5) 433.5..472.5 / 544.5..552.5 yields 0.0000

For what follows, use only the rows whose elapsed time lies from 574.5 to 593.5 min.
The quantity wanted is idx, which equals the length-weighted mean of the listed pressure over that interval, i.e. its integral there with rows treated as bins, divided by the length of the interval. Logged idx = 367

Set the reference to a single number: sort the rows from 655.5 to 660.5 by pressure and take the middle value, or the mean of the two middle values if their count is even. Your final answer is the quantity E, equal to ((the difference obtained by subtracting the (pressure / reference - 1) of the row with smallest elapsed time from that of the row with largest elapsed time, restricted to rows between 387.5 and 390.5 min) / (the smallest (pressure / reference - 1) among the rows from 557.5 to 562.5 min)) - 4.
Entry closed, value -6.5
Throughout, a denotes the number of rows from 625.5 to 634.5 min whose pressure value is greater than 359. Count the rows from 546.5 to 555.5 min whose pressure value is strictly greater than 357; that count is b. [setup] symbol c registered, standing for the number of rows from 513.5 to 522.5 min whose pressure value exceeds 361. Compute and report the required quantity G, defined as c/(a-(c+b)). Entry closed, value -0.7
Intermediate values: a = 4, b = 8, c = 9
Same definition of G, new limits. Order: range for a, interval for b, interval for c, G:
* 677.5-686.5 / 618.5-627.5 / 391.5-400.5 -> 0.0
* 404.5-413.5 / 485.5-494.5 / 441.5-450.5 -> 0.0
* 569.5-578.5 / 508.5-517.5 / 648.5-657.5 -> -1.0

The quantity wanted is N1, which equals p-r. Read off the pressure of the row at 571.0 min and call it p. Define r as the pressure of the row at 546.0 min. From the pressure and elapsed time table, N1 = 53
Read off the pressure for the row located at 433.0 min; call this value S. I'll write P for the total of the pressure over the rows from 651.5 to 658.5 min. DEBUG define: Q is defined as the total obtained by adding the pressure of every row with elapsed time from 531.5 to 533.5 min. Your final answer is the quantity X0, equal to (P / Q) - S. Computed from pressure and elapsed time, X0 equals -352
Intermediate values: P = 2546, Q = 721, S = 356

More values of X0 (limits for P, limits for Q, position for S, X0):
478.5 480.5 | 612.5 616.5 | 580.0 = -372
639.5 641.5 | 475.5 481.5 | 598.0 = -355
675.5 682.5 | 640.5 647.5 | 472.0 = -352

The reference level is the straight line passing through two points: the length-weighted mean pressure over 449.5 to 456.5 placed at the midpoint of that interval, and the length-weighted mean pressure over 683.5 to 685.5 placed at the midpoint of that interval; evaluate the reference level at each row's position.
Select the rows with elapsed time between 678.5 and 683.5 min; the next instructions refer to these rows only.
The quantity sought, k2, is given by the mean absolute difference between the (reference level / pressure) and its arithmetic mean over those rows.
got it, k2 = 0.0117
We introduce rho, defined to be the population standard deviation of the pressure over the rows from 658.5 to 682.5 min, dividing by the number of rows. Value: 5.0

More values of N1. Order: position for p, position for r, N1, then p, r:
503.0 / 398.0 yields 7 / 358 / 351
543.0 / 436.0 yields 6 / 360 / 354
